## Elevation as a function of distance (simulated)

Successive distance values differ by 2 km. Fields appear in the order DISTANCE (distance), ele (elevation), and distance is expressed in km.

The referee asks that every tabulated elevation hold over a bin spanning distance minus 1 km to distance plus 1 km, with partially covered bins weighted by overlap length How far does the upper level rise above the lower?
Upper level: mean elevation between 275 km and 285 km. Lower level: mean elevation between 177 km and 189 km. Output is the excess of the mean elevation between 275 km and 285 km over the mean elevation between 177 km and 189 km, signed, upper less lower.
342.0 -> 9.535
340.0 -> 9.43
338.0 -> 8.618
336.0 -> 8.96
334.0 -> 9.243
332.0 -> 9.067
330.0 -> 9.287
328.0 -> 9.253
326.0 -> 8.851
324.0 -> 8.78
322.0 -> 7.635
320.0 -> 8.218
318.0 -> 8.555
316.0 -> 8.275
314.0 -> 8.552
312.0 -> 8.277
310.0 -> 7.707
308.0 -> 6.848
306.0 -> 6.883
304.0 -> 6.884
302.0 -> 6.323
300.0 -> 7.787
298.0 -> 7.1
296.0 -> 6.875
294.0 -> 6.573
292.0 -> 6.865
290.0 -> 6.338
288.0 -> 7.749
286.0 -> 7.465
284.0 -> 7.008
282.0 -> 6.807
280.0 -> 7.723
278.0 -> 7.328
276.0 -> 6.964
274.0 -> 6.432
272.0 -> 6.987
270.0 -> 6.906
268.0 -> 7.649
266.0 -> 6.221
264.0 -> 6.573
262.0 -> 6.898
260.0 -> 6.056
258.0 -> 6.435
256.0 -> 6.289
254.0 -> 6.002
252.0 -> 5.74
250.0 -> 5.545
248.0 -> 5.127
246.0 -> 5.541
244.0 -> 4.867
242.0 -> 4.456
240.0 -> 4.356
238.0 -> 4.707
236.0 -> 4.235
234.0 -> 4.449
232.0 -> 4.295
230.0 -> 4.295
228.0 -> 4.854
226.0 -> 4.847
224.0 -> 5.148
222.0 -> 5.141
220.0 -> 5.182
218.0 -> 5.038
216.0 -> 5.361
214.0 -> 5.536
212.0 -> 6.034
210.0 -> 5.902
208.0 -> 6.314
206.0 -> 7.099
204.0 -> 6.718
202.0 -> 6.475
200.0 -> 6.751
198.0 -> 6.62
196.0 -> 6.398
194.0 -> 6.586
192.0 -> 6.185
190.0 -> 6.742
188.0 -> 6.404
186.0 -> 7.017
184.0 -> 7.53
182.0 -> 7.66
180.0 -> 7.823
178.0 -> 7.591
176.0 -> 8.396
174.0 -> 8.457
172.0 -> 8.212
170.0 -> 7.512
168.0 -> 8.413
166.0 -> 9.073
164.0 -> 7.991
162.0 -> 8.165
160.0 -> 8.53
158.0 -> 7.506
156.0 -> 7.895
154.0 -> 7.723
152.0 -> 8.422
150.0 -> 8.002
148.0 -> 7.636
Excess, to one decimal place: -0.2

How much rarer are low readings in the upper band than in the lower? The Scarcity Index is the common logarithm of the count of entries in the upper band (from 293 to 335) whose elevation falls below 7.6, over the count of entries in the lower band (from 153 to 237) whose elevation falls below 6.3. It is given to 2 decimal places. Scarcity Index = -0.33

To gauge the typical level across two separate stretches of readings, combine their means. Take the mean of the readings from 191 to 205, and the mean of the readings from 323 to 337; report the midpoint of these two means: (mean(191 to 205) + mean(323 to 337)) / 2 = 7.8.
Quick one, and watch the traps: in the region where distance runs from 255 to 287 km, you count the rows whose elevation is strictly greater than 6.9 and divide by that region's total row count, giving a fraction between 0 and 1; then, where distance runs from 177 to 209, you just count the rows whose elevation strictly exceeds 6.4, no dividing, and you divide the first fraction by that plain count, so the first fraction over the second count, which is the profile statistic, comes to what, 0.038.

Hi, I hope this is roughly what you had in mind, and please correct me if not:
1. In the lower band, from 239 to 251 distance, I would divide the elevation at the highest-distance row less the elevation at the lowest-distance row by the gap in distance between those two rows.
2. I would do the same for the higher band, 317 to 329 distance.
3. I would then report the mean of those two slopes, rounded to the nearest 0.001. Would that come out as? 0.094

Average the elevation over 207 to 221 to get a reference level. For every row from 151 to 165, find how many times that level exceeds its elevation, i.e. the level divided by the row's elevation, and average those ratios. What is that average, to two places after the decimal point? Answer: 0.70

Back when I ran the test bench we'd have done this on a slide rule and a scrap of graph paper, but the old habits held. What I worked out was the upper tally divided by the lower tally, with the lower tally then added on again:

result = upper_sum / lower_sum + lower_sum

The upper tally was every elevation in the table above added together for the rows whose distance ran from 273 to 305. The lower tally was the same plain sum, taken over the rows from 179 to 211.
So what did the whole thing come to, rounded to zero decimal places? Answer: 109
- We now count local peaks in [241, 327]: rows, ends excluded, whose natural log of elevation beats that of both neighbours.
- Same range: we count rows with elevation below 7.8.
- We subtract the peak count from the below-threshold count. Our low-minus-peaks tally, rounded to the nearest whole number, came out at 24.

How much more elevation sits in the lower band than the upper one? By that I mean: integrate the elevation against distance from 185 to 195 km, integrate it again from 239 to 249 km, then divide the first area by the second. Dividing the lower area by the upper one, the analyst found 1.4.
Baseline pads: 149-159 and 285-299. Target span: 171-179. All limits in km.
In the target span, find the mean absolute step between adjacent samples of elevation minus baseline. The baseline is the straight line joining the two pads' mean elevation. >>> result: 0.37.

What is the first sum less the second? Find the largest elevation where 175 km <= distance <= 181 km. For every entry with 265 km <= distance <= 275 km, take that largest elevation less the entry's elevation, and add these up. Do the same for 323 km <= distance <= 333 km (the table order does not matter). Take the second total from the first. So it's 11.0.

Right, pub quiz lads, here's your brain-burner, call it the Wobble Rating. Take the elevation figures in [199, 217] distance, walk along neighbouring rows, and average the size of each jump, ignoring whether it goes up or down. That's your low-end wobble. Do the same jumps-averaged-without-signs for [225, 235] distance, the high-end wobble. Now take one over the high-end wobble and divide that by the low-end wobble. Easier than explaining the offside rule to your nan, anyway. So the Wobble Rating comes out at 15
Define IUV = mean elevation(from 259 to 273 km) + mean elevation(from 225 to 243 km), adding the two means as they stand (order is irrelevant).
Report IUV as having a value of 11.3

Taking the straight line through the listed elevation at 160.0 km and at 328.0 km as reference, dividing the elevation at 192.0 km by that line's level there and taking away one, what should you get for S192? -0.29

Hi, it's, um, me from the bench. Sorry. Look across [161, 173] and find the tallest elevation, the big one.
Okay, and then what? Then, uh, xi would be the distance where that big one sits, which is 166.0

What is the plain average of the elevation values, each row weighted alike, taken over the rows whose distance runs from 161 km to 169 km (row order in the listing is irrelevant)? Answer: 8.4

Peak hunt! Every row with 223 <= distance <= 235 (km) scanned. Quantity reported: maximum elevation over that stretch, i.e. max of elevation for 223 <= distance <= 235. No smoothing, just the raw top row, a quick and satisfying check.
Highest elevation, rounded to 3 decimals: 5.148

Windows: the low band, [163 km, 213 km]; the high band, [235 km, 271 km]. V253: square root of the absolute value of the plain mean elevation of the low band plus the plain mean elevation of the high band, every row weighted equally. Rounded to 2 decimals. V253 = 3.60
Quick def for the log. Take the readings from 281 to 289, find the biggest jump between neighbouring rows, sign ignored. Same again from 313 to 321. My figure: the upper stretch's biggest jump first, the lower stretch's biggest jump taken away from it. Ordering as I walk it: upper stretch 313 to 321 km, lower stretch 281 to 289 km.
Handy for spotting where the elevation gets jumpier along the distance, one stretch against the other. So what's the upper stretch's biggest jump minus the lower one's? -0.12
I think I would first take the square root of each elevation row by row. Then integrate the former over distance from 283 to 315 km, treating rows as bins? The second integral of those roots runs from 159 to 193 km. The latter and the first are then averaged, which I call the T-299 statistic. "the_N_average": 90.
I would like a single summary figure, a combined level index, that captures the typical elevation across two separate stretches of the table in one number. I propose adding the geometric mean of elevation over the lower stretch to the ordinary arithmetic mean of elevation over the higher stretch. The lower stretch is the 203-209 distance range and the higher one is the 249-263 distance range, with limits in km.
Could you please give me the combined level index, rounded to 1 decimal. 12.8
